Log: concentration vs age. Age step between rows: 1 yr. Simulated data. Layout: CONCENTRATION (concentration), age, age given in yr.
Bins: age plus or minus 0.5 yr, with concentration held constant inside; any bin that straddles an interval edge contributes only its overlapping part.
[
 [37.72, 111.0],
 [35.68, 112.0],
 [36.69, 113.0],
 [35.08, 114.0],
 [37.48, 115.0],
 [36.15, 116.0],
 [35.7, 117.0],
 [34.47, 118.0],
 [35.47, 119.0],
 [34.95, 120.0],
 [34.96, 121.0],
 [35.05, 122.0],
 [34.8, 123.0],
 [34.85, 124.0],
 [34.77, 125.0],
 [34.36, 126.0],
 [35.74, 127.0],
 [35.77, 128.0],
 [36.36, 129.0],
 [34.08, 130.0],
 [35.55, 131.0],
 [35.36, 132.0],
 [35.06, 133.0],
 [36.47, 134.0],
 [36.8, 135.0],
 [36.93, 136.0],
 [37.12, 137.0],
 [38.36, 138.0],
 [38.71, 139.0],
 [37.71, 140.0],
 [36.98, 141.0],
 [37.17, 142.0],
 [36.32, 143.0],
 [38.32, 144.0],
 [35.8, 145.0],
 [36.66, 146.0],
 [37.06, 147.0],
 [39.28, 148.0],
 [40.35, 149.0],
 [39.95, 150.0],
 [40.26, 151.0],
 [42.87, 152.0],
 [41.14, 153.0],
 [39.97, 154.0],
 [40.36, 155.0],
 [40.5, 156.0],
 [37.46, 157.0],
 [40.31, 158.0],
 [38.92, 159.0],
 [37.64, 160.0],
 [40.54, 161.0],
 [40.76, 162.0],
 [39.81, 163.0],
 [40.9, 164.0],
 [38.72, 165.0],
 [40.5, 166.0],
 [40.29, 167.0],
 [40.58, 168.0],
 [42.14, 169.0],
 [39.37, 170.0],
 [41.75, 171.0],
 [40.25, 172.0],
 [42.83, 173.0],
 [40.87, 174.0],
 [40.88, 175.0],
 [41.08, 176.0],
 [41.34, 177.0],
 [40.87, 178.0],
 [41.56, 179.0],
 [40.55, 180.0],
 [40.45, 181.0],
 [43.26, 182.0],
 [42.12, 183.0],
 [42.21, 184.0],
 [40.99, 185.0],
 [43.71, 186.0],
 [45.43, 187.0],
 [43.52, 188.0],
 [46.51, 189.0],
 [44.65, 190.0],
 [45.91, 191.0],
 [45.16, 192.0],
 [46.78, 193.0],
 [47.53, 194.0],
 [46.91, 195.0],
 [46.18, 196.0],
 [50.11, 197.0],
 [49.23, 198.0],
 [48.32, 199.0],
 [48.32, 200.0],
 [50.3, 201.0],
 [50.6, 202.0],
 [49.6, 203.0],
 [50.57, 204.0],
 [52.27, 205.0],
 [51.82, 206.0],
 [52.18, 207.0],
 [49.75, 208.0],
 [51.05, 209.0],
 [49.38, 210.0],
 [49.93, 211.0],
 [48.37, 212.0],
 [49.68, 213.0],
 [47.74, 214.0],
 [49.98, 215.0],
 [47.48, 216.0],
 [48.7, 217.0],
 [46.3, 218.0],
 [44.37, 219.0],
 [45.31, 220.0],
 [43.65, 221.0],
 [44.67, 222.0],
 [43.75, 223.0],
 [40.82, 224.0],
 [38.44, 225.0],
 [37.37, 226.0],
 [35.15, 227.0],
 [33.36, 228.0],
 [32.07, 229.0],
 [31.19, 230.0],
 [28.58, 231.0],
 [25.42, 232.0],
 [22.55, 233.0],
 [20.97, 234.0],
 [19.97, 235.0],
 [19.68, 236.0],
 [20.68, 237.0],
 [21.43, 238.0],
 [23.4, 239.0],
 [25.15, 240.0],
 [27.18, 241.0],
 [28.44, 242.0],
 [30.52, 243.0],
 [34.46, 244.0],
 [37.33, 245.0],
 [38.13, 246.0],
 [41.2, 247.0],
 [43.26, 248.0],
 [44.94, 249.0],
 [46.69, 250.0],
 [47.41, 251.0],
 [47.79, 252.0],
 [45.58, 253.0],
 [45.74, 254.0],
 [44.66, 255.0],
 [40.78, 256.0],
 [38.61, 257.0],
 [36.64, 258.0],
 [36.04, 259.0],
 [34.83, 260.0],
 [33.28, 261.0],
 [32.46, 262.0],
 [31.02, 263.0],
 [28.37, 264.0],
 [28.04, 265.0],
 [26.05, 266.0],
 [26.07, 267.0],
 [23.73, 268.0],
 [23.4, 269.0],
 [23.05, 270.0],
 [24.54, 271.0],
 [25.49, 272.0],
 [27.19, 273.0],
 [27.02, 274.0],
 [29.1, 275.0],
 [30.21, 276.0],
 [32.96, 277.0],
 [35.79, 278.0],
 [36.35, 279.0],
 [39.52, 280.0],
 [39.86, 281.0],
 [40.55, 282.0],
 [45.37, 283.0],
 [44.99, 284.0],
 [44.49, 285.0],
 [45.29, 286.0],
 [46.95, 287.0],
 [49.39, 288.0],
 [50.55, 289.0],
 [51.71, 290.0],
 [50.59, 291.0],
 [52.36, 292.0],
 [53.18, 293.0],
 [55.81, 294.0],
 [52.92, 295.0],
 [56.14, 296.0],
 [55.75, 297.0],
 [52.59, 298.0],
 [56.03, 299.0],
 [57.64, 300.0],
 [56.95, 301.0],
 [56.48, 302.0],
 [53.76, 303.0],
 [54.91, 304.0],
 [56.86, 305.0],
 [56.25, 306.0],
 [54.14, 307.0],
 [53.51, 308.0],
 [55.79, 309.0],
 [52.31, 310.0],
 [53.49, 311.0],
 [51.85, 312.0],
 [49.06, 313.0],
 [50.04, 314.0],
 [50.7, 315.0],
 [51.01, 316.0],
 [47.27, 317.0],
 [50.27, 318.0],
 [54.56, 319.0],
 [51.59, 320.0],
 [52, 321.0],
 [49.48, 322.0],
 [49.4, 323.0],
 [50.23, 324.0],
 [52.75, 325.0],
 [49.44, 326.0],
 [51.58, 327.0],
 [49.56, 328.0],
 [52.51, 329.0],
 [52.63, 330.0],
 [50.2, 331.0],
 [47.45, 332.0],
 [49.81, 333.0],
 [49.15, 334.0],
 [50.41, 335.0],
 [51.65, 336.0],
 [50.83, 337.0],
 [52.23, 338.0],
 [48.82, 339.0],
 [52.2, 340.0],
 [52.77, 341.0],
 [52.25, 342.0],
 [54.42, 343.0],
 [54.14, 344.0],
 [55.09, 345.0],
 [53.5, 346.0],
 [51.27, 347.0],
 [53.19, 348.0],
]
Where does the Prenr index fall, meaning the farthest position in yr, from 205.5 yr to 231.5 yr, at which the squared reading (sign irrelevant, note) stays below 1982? 231.0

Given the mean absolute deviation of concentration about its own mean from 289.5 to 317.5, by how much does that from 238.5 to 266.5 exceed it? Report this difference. 4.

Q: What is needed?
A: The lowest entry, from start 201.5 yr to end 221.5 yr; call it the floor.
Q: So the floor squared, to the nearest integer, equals 1905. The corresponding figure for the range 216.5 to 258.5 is 387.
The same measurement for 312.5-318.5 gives 2234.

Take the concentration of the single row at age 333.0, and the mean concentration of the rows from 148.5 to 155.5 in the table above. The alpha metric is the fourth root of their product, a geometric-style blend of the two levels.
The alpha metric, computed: 6.71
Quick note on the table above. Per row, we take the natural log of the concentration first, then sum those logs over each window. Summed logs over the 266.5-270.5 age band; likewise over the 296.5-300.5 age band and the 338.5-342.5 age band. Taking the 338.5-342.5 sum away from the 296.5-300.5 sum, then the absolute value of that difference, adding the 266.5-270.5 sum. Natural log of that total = 2.57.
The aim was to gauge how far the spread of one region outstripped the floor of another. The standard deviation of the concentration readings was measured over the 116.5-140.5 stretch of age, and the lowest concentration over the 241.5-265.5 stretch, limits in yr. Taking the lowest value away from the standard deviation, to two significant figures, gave -27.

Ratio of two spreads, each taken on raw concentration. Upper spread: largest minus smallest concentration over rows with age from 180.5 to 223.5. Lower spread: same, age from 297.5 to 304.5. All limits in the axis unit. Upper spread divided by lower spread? 2.3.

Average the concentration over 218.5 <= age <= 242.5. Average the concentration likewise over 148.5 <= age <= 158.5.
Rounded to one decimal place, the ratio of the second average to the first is 1.3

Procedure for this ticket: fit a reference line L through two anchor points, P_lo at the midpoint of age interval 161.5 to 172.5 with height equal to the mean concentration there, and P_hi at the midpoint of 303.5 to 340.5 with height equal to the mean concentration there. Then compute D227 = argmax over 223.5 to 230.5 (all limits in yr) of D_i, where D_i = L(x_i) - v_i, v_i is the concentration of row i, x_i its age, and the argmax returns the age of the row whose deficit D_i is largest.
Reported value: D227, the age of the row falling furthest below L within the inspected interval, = 230.0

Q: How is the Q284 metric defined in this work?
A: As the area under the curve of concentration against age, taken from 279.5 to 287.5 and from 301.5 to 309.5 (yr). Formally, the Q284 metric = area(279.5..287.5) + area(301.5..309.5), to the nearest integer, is 789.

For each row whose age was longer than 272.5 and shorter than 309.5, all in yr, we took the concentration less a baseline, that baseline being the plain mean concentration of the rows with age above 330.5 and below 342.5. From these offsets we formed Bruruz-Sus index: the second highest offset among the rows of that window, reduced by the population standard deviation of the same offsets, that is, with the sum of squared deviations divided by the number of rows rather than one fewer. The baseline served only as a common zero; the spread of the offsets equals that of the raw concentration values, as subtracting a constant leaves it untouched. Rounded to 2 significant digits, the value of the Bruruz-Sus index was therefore -3.1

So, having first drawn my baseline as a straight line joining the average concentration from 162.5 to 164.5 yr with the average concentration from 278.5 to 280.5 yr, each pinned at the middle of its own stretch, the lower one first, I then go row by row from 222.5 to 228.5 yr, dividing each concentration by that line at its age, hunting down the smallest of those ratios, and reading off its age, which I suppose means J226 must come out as 228.0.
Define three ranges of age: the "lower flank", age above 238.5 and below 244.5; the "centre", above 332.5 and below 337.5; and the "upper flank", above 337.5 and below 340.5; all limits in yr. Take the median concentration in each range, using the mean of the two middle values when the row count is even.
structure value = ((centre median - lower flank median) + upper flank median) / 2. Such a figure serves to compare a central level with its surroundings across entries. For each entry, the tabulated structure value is 37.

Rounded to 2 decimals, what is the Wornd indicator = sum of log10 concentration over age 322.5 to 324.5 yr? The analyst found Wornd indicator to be 3.39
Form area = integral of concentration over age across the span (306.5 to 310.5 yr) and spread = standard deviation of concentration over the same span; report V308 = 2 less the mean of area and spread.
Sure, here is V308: -107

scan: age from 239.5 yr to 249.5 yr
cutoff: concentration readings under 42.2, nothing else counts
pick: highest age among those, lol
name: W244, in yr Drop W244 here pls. 247.0 yr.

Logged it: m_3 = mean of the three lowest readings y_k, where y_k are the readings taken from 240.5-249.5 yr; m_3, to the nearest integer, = 29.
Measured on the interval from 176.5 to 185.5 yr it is 41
